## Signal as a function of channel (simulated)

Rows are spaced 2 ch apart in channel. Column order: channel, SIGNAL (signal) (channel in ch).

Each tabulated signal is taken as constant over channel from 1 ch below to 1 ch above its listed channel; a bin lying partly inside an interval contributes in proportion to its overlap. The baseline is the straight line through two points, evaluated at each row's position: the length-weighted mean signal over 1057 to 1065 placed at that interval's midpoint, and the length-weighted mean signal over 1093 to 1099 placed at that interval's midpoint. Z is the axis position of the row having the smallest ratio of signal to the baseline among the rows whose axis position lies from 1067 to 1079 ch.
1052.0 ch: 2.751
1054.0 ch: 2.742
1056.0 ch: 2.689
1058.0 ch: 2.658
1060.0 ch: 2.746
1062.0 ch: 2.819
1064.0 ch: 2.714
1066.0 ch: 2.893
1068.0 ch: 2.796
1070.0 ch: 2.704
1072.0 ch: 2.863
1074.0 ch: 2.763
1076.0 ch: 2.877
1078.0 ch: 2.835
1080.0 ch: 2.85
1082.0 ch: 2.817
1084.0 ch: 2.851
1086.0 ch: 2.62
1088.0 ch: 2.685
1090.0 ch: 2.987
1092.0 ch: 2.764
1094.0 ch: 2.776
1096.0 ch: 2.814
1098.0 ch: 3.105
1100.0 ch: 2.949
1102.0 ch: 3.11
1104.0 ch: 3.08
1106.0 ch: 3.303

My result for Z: 1070.0 ch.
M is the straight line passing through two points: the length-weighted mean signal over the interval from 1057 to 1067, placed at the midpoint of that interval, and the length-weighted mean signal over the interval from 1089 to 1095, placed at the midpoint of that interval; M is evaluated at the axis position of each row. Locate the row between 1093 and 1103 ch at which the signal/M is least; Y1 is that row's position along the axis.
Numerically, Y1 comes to 1094.0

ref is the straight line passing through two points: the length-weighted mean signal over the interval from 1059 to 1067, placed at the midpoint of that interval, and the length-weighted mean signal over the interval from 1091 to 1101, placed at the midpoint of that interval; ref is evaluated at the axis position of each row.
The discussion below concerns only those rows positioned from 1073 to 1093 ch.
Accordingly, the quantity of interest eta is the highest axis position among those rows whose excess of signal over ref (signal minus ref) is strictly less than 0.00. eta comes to 1092.0 ch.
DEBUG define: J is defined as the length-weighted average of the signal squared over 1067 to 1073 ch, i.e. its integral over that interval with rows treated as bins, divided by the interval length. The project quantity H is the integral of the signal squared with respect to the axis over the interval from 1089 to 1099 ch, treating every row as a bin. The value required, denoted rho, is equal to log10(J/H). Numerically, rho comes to -1.0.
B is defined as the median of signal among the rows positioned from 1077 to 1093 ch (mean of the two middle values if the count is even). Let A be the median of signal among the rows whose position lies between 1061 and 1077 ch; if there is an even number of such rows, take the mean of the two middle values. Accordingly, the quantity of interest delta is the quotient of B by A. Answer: 1.01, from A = 2.81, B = 2.83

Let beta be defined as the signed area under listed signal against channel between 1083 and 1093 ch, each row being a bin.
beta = 28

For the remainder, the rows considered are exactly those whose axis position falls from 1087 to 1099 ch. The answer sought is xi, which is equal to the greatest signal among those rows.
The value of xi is 3.105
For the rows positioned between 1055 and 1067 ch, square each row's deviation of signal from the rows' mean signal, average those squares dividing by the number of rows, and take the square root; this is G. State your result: 0.08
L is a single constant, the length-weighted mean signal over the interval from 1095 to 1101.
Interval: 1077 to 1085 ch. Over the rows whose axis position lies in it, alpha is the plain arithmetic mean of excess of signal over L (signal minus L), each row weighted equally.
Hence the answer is -0.12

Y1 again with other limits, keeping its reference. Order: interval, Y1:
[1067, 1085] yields 1070.0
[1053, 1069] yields 1058.0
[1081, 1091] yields 1086.0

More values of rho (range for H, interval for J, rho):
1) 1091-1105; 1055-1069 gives -1.2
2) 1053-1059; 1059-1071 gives -0.8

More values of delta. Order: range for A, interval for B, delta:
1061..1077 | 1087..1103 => 1.03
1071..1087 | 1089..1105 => 1.04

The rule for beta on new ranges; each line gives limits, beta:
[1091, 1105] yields 41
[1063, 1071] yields 22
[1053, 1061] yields 22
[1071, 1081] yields 28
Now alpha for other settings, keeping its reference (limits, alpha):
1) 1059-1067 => -0.16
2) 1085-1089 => -0.30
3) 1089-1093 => -0.08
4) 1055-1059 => -0.28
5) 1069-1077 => -0.15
